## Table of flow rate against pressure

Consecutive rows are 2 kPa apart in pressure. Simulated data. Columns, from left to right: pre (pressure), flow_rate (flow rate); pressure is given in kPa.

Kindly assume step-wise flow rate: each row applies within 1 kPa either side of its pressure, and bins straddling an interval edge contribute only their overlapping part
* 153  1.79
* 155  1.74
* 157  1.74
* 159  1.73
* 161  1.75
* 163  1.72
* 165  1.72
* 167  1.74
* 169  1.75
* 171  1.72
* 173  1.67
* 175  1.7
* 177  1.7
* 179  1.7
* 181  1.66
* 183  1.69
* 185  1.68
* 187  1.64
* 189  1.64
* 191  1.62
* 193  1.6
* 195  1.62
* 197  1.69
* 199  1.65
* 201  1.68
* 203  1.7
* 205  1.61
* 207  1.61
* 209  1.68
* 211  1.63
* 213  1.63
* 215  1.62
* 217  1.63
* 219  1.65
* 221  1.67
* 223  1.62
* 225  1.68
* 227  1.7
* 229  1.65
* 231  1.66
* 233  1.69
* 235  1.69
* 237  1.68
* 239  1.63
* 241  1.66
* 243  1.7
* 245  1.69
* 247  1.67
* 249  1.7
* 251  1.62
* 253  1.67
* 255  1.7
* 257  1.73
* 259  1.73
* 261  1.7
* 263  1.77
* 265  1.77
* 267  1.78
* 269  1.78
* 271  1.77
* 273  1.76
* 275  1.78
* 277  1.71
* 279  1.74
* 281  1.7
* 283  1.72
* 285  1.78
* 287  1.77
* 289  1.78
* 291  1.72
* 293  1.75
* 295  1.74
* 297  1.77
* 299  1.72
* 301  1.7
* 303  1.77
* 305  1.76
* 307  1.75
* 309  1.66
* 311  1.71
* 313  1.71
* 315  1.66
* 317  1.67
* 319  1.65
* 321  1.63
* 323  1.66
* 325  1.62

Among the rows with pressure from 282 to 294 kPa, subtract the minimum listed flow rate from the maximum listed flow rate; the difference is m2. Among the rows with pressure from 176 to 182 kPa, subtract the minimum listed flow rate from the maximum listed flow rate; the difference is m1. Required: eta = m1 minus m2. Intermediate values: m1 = 0.040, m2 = 0.060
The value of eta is -0.02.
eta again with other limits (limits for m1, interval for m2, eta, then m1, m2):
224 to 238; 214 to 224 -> 0.00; 0.050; 0.050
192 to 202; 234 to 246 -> 0.02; 0.090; 0.070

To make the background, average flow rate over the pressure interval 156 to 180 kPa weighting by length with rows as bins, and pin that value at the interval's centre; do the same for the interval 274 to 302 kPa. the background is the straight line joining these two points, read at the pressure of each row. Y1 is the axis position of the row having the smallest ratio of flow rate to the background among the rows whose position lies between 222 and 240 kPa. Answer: 223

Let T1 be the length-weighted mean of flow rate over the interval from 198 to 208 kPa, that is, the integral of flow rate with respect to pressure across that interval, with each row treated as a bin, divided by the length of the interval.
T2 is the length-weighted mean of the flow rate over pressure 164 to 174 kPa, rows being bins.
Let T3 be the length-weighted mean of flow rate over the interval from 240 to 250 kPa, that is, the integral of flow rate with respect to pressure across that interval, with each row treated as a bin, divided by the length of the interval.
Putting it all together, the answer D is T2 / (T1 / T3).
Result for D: 1.76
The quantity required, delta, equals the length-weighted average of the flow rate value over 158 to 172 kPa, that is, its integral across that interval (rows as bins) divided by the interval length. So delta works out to 1.73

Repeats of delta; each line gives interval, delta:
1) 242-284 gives 1.72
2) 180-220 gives 1.65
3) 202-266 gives 1.67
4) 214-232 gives 1.65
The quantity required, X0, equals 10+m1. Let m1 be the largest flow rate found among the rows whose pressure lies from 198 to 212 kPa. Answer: 11.7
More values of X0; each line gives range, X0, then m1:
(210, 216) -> 11.6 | 1.63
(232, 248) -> 11.7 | 1.7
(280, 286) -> 11.8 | 1.78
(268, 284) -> 11.8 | 1.78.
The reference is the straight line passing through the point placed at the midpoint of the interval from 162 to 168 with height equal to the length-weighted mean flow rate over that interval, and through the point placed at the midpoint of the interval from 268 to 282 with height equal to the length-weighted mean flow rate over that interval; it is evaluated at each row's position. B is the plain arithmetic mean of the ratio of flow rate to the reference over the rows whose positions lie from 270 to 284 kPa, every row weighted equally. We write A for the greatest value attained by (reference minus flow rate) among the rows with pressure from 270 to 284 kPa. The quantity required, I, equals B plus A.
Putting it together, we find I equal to 1.04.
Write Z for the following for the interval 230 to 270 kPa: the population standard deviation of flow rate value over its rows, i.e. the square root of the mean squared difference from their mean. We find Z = 0.0455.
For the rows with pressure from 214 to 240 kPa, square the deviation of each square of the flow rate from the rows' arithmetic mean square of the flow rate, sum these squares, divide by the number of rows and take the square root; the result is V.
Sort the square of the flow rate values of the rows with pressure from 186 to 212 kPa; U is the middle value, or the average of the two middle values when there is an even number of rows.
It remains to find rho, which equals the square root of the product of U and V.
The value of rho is 0.49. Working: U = 2.69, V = 0.090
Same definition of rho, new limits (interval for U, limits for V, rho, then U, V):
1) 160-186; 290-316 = 0.59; 2.89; 0.122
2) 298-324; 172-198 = 0.57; 2.89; 0.111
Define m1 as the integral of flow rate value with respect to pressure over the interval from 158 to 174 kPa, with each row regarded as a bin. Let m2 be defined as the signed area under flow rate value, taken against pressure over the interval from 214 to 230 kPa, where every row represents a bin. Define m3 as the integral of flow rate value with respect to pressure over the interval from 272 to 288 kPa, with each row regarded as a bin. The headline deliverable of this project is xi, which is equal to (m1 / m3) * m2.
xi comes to 26.1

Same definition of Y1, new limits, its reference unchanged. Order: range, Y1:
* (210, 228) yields 223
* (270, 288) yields 281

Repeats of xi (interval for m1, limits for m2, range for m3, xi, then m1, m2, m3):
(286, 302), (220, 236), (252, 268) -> 26.9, 27.9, 26.7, 27.7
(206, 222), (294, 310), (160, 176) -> 26.4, 26.2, 27.7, 27.5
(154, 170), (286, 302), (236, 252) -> 29.0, 27.8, 27.9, 26.7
